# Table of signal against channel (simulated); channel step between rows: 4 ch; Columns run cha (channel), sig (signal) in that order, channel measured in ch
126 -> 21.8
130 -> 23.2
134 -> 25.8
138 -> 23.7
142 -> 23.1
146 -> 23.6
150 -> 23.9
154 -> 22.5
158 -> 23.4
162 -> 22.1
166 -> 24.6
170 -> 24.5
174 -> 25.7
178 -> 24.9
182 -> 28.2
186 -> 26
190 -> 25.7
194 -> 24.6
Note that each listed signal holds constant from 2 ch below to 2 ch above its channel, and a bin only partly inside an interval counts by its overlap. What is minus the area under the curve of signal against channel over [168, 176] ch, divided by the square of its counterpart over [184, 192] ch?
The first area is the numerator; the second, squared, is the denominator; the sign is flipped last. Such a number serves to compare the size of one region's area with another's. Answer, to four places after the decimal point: -0.0047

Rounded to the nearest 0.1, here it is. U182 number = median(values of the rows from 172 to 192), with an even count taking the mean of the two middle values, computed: 25.7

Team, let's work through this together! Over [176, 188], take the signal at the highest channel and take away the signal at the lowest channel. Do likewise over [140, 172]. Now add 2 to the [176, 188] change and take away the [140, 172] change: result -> 2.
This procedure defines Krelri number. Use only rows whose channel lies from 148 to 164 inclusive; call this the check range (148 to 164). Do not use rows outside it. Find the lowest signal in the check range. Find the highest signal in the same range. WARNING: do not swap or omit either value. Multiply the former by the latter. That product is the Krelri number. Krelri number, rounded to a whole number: 528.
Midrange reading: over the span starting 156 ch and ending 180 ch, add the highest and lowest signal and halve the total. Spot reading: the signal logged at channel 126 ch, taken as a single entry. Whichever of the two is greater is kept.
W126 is 23.9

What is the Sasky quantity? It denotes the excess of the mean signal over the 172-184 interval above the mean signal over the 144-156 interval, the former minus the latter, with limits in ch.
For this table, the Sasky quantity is 2.9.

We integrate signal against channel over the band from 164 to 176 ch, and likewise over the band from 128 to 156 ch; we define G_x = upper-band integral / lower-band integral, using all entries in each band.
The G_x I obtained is 0.45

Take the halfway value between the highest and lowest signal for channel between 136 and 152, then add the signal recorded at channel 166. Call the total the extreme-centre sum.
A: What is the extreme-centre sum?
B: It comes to 48.1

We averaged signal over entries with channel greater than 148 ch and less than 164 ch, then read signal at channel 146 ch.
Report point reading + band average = 46.6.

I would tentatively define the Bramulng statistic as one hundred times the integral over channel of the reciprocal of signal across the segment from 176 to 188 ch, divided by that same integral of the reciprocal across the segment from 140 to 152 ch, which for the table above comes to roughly 89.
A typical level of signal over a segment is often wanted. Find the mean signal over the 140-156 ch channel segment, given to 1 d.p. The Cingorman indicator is 23.3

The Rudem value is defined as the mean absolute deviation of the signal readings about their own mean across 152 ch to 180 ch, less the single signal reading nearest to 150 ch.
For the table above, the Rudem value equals -22.8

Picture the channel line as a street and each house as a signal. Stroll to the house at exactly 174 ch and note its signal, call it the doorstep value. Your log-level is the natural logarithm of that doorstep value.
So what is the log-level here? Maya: 3.25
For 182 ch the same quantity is 3.34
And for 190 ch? 3.25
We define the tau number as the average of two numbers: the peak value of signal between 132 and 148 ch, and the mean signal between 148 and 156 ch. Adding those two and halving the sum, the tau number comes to 24.5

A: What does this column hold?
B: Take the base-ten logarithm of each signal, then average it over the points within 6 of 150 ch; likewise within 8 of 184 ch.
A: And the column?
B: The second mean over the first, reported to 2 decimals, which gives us 1.04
